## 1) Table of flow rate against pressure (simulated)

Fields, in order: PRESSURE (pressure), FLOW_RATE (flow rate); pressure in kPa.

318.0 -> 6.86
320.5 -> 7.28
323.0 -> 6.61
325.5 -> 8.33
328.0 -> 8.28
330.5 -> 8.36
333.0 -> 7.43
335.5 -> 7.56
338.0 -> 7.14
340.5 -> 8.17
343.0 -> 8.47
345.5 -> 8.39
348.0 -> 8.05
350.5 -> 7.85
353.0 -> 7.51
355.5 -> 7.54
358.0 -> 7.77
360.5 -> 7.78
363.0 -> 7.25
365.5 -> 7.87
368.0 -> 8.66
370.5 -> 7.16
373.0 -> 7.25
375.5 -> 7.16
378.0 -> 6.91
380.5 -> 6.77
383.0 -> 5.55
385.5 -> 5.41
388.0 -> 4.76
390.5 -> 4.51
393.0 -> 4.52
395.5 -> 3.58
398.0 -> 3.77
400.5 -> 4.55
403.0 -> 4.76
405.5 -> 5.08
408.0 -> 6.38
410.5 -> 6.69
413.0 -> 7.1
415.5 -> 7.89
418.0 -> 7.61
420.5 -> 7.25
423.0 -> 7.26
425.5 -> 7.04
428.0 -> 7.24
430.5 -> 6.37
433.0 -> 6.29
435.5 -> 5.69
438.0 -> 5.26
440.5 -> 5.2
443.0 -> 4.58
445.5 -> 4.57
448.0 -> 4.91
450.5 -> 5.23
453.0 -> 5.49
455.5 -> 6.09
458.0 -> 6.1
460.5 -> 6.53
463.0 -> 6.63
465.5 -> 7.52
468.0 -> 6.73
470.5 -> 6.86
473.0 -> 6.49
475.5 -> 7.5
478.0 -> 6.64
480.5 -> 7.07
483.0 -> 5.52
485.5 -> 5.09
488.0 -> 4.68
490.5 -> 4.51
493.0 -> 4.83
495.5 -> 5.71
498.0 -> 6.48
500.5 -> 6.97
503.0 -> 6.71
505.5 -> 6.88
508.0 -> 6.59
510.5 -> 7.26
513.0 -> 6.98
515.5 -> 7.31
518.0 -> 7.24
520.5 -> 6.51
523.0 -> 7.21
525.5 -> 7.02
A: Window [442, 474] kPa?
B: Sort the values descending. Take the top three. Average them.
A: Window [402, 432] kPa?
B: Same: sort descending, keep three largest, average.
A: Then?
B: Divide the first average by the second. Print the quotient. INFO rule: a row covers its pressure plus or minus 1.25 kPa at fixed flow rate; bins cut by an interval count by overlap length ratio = 0.93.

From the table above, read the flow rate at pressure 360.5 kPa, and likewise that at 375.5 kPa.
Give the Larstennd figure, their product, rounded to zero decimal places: 56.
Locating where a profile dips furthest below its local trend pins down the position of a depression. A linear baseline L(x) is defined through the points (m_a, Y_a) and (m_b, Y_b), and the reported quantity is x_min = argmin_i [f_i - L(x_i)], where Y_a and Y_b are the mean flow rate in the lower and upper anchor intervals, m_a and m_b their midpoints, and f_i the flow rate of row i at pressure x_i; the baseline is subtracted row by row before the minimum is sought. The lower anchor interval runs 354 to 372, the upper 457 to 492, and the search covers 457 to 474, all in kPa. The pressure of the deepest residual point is 458.0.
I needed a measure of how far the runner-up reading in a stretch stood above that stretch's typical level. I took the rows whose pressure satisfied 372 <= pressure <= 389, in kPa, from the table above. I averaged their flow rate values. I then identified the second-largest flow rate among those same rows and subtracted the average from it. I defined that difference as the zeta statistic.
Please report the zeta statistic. 0.9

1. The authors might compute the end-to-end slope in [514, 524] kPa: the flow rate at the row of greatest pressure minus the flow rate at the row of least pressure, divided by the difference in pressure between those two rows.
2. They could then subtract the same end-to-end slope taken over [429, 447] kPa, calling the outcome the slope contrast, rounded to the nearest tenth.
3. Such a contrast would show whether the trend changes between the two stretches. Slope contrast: 0.1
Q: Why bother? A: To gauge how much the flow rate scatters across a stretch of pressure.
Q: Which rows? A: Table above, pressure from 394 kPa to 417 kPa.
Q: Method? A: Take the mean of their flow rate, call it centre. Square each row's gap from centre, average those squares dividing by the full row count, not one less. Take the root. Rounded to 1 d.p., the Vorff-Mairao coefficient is 1.4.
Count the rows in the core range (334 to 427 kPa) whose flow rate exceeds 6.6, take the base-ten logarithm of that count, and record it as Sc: 1.4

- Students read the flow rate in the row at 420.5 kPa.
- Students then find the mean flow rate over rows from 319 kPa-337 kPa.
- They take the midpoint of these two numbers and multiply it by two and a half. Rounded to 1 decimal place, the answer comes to 18.7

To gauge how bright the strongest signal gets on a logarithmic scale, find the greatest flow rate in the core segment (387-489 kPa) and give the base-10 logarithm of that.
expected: 0.90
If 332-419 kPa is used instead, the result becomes 0.94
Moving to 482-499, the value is 0.81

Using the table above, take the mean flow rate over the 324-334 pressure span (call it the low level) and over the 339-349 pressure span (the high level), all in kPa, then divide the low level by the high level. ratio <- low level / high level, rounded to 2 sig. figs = 0.98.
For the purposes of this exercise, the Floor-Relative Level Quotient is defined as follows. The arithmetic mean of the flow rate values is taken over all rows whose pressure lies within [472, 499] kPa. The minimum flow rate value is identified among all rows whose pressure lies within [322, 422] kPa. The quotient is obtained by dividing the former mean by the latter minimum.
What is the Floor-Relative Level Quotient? 1.6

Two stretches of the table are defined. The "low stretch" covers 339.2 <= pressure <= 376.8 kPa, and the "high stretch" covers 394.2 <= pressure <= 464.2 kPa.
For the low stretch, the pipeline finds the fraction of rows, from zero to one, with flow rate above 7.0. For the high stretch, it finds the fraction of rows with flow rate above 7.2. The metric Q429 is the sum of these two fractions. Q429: 1.2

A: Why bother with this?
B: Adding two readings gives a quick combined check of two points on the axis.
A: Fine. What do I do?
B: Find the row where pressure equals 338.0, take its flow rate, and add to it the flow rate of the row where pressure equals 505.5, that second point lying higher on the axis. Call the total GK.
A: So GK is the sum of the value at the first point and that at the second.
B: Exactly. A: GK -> 14.0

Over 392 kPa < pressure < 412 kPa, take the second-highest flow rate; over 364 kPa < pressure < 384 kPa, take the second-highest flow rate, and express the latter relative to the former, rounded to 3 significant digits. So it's 1.23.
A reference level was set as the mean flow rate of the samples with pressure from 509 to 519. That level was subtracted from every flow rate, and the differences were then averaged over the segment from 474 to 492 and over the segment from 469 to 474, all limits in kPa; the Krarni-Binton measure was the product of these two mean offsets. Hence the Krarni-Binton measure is 0.7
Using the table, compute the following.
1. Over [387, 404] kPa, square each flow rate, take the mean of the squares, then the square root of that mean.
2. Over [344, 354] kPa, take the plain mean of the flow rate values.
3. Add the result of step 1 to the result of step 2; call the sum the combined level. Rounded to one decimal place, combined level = 12.3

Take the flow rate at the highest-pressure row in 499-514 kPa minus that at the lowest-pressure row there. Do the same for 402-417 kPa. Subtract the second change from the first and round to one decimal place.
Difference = -3.1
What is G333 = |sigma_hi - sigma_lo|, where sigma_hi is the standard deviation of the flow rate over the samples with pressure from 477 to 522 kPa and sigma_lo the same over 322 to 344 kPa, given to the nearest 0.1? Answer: 0.3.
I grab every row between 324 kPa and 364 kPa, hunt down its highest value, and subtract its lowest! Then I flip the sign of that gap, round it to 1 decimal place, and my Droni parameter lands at -1.3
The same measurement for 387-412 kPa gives -3.1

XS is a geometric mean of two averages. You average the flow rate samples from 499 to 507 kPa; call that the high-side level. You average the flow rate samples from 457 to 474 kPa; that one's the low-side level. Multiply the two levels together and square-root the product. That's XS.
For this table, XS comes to 6.8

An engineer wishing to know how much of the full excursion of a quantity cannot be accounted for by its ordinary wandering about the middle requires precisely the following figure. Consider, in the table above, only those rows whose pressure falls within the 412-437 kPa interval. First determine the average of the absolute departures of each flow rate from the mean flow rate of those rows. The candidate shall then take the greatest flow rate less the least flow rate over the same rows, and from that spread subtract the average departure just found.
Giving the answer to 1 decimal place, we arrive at 1.7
